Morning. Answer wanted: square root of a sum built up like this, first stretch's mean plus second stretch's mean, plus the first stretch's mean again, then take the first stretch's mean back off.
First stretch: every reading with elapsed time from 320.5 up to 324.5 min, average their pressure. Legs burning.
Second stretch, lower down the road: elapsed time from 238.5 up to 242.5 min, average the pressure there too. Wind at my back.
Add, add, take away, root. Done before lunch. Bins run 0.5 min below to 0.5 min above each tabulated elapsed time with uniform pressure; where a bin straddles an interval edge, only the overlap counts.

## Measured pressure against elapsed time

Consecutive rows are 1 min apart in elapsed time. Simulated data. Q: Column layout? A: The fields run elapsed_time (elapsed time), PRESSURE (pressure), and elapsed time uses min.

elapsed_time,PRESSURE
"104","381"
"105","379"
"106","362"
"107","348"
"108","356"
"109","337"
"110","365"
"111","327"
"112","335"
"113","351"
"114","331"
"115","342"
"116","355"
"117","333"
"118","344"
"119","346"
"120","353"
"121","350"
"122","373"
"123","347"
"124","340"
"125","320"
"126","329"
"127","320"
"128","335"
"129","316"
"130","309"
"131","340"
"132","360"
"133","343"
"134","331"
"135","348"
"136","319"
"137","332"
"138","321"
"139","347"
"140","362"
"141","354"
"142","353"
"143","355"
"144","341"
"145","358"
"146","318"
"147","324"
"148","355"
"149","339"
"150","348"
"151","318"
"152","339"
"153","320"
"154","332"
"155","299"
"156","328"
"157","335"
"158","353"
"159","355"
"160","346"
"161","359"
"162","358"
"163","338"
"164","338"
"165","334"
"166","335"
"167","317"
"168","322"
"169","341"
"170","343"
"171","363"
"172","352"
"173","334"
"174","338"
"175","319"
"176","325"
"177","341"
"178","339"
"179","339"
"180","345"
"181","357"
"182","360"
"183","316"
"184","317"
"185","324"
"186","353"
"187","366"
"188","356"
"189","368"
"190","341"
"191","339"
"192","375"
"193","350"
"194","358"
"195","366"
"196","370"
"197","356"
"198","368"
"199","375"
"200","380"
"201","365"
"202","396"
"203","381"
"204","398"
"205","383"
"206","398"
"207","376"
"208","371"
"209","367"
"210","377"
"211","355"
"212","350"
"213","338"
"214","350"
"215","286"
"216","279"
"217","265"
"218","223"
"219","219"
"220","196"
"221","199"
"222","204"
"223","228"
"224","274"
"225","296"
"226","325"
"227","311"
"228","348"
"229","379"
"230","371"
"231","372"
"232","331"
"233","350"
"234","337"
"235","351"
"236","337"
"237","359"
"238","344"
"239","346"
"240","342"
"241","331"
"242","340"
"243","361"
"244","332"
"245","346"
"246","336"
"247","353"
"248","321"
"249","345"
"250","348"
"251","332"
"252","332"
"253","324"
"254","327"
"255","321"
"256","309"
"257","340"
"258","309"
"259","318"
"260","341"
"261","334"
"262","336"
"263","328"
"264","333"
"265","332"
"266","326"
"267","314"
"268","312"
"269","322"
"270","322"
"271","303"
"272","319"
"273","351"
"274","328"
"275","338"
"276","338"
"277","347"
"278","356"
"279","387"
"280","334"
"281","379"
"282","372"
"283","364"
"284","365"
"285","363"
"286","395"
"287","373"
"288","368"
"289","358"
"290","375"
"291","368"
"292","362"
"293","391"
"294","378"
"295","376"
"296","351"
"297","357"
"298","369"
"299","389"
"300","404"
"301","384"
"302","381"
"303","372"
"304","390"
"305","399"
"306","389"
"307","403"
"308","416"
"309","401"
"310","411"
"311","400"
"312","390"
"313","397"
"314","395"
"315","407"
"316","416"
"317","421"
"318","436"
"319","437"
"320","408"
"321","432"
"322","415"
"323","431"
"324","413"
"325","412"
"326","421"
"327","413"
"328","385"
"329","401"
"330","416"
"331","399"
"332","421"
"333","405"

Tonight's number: 27.6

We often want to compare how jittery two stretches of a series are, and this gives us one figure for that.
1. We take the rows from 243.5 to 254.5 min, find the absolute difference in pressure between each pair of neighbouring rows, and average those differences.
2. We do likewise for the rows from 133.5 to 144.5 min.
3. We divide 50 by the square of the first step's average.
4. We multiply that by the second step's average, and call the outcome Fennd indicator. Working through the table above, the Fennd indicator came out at 4.2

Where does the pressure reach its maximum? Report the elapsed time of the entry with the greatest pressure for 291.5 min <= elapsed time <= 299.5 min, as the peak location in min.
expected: 293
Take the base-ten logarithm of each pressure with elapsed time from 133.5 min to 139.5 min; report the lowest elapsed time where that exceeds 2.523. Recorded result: 135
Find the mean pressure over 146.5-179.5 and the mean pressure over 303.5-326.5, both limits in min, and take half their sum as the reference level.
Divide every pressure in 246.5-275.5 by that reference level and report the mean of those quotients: 0.88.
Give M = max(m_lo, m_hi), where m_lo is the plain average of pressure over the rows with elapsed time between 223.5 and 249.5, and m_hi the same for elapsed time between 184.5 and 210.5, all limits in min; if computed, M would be 368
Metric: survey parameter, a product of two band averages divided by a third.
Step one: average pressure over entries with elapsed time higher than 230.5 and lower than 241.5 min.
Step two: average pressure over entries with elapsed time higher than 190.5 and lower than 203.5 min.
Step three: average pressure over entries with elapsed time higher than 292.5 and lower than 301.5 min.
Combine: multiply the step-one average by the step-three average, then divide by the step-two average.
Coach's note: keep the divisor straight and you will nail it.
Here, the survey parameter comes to 355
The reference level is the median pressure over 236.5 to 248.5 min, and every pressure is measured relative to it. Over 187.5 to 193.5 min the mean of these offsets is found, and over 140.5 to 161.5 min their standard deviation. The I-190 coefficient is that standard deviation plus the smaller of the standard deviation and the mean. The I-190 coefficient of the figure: 28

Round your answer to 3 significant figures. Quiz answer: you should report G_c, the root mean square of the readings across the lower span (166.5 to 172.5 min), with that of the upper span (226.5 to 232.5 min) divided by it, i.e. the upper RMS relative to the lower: 1.04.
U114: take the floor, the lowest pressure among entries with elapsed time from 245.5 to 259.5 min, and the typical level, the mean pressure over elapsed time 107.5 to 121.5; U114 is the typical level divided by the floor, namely 1.12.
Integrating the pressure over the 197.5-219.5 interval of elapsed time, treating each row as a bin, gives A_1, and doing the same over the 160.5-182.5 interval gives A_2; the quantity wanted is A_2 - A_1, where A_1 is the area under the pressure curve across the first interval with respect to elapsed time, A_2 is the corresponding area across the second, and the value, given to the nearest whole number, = -103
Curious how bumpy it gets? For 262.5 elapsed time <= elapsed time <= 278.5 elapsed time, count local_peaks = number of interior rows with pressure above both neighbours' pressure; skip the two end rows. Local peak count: 2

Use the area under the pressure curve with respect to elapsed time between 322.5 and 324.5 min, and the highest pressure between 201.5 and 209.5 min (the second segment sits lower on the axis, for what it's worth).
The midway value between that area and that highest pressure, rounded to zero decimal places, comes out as 621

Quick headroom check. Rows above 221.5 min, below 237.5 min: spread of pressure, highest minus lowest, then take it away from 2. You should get -173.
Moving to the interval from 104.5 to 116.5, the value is -50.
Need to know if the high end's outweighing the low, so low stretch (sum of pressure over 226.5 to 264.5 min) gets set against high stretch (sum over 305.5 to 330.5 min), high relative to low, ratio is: 0.8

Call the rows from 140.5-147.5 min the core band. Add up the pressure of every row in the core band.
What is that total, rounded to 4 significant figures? 2403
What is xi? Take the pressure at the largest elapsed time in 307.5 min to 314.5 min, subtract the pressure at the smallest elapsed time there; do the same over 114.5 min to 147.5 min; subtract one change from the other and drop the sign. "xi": 3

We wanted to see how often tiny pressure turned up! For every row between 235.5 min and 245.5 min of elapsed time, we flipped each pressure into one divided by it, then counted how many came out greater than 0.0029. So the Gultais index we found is 6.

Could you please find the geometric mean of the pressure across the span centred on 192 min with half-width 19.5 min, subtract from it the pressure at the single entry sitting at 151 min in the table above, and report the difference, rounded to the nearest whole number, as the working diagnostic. 39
